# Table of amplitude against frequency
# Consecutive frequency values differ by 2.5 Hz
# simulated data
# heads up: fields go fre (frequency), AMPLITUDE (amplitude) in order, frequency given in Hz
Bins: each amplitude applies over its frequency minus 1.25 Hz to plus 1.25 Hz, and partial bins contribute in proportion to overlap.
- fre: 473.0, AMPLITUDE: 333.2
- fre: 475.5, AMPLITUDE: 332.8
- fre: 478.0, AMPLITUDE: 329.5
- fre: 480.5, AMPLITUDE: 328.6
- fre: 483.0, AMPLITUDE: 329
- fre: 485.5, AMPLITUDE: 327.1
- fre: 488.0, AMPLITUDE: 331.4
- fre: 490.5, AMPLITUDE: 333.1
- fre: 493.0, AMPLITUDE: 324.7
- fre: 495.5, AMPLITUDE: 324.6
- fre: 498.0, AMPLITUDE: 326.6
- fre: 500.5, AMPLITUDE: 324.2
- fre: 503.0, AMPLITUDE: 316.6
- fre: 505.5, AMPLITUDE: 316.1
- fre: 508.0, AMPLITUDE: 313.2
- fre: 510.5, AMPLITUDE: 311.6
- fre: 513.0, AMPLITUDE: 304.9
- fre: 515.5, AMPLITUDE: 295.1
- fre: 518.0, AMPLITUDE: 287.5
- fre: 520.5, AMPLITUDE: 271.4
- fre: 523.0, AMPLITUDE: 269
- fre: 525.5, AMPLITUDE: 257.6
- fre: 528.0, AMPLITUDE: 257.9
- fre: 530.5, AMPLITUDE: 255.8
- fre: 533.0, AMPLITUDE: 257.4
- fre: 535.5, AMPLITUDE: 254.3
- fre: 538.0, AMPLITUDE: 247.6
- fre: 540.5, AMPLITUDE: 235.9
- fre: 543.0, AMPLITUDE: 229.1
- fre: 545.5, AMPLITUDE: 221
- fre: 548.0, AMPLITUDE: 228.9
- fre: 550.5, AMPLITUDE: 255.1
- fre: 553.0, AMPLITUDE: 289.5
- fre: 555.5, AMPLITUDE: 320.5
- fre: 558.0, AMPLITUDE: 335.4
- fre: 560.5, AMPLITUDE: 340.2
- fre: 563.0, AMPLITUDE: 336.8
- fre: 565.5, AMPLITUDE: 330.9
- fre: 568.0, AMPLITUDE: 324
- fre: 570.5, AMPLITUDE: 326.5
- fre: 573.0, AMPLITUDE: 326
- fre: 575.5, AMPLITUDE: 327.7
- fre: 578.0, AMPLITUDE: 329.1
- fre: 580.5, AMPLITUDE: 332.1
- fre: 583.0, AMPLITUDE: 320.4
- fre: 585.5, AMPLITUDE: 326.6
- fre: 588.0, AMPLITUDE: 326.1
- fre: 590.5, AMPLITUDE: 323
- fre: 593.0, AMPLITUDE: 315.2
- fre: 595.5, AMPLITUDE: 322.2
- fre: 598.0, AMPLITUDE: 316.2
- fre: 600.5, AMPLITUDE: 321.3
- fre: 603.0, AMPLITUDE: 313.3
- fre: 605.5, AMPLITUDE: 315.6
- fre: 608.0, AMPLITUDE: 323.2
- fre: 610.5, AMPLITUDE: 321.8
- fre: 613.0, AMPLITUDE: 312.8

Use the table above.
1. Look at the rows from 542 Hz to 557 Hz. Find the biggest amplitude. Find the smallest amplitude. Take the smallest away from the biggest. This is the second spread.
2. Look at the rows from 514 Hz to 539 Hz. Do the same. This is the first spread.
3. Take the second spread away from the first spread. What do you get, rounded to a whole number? -52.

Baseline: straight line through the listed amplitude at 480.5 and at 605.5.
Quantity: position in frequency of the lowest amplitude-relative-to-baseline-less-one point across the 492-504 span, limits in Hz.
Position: 503.0 Hz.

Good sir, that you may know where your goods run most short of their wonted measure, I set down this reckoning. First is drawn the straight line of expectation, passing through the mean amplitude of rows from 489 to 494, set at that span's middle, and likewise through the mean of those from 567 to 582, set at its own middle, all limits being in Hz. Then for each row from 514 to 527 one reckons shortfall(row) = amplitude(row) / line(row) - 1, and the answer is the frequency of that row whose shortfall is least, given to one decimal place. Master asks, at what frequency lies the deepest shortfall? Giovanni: 525.5 Hz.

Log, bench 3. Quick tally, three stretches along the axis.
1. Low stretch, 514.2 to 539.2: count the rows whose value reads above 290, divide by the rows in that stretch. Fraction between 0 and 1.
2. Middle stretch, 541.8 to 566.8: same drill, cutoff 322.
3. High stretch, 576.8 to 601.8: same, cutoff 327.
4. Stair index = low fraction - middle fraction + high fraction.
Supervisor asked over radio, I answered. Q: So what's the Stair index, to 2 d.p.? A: -0.10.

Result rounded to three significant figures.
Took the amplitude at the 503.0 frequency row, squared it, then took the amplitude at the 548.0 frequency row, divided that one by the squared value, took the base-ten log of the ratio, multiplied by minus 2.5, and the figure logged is 6.60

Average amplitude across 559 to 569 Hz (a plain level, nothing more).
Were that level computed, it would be 333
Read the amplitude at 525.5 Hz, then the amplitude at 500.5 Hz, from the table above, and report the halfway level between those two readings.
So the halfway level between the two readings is 291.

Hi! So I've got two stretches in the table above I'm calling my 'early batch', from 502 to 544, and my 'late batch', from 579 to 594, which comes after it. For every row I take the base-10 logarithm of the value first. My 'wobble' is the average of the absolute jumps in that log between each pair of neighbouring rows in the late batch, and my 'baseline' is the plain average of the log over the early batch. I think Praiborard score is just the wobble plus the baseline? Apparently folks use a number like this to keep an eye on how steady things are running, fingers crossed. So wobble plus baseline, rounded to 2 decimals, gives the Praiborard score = 2.45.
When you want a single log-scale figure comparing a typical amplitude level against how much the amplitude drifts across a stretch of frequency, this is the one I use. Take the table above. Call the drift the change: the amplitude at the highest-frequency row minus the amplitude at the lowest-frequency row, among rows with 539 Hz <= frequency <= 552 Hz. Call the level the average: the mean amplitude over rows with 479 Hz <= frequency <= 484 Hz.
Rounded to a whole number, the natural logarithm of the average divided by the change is 3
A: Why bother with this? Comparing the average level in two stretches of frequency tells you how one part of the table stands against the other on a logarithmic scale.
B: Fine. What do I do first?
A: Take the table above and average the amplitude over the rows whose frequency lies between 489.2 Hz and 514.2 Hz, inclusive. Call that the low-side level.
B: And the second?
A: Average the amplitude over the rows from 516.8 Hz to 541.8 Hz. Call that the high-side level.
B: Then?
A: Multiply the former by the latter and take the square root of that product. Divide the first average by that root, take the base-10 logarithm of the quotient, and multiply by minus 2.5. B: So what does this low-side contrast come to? -0.11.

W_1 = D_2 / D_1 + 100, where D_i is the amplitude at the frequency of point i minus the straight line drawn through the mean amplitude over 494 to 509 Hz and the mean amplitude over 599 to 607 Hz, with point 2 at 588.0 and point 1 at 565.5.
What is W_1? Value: 101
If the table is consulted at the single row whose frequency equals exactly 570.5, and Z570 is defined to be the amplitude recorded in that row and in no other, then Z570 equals 326.5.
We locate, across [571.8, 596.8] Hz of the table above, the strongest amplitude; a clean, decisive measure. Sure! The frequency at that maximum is 580.5 Hz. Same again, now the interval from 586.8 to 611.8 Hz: 588.0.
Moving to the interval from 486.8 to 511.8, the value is 490.5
